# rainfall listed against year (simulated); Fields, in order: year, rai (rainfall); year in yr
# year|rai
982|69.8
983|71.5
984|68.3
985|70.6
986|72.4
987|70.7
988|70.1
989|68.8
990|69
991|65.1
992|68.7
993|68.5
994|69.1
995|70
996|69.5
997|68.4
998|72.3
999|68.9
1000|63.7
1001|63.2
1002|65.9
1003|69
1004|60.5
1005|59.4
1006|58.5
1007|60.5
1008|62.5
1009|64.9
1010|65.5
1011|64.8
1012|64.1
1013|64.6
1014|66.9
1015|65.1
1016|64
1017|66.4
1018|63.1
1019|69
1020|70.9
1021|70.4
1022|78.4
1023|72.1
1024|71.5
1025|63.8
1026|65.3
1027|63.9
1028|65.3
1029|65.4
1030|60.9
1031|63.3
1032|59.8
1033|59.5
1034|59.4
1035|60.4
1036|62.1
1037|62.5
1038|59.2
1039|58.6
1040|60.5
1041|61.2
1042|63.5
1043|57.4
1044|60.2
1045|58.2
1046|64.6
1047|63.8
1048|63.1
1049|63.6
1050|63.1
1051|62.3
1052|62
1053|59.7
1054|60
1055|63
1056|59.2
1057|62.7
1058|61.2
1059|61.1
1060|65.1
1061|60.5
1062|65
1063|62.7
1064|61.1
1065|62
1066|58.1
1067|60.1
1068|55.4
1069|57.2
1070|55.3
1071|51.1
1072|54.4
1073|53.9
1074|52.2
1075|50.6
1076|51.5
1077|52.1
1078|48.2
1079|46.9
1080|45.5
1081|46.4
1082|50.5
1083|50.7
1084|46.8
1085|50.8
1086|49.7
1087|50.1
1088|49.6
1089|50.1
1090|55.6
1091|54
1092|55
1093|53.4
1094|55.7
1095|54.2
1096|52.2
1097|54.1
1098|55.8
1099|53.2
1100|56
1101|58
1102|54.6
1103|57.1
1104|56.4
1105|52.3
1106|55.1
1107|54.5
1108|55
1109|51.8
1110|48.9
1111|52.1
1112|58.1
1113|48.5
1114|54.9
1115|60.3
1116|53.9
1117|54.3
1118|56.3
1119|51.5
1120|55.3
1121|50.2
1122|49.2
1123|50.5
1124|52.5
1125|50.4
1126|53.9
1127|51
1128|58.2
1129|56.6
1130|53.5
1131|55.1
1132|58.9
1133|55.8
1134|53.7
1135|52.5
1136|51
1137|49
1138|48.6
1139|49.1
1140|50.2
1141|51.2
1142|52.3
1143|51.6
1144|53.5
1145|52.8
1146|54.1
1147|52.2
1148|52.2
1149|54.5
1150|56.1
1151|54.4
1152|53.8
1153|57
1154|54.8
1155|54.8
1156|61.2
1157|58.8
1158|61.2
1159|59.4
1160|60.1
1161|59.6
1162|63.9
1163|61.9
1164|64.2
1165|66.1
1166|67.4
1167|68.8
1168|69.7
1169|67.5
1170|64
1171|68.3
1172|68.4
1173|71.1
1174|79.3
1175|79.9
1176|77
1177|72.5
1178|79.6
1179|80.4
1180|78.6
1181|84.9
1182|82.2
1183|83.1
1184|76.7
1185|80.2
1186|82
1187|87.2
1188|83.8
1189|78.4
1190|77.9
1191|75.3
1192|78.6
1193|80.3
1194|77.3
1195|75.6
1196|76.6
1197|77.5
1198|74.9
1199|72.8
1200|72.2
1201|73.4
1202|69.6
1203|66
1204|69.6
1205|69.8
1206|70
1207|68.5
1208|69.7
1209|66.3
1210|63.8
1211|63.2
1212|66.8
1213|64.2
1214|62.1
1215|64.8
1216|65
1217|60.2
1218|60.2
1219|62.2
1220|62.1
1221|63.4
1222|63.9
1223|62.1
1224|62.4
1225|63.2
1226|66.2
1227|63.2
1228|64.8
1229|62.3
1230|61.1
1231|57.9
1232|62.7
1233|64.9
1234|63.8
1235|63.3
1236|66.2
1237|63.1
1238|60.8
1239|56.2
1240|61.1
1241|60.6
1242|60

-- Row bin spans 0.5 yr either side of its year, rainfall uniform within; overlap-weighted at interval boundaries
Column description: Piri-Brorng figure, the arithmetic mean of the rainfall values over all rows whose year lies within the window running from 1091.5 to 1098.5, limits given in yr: 54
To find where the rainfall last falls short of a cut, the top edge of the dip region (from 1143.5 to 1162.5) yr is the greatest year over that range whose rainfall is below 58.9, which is 1157 yr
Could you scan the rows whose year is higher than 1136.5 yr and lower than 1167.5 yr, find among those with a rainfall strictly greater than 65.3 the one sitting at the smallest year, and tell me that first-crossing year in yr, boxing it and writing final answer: 1165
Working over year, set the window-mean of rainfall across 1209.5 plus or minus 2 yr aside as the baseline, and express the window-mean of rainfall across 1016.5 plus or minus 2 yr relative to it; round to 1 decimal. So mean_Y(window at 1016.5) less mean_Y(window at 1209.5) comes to -1.1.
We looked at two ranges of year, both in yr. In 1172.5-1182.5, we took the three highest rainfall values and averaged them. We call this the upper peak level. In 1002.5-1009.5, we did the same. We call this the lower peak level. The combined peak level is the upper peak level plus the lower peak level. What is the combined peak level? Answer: 148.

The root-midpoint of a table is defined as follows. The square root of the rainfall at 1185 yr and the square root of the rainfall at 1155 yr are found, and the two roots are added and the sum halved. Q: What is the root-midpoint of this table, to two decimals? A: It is 8.18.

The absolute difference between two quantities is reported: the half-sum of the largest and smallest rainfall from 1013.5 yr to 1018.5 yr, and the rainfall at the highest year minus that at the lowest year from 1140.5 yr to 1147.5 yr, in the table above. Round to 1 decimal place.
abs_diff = 64.0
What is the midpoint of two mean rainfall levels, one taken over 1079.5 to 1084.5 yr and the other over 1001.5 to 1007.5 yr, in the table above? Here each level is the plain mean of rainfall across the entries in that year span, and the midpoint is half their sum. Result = 55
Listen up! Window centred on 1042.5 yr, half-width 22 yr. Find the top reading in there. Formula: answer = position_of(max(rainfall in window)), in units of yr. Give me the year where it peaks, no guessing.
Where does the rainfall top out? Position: 1022 yr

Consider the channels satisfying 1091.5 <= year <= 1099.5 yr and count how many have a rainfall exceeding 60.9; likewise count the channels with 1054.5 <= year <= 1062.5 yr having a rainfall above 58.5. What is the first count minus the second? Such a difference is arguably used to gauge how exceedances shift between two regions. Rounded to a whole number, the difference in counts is -8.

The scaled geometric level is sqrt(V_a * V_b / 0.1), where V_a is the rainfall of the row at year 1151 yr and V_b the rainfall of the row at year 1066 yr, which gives 178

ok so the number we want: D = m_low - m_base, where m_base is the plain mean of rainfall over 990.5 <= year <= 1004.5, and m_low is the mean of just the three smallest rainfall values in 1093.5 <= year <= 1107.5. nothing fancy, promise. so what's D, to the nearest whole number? -15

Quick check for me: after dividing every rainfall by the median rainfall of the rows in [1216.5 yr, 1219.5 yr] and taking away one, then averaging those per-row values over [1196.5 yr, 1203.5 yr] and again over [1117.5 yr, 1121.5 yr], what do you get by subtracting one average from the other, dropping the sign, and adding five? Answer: 5.32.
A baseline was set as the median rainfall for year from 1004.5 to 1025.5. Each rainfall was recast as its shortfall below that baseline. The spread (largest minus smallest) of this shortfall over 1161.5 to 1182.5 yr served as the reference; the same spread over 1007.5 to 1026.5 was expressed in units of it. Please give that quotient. 0.69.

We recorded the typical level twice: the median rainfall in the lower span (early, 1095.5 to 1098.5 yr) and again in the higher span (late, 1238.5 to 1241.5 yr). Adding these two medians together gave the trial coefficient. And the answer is 115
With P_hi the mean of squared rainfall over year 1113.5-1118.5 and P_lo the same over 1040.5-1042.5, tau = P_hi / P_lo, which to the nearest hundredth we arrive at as 0.81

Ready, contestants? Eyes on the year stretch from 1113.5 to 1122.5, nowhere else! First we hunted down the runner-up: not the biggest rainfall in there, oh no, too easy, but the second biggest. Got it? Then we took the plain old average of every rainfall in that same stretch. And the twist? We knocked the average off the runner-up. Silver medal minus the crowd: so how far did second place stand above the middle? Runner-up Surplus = 2.31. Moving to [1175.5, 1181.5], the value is 1.57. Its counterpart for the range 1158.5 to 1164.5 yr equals 2.38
